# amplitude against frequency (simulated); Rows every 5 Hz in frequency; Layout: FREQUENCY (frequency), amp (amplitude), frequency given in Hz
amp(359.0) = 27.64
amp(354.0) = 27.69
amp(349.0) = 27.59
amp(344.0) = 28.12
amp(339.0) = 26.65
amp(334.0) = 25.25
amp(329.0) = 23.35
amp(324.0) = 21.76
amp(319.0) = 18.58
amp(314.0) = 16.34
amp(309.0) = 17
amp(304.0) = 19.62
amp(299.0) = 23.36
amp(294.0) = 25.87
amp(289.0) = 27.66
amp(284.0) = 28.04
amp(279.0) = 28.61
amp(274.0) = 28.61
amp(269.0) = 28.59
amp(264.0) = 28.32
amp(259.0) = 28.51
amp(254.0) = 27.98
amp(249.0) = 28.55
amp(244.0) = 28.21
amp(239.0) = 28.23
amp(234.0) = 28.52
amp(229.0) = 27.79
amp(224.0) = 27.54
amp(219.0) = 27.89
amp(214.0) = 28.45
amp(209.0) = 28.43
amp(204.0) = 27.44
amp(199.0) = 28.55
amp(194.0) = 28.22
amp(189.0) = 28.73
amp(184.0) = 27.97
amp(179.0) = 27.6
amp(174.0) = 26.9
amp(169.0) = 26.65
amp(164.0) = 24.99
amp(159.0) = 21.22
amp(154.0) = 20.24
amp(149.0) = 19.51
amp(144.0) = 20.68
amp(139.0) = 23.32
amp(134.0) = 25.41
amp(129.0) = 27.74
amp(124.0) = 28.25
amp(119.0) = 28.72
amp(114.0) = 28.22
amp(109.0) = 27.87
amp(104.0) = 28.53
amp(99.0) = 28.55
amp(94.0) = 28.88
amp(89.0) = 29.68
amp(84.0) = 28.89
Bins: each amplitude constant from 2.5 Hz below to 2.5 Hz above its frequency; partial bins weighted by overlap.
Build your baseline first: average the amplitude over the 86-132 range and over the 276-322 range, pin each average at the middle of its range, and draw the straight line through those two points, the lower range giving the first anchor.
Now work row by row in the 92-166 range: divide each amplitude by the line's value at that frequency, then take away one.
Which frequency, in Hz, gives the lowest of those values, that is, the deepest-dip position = 149.0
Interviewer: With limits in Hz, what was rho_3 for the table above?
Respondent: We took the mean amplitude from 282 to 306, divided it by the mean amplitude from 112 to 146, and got 0.96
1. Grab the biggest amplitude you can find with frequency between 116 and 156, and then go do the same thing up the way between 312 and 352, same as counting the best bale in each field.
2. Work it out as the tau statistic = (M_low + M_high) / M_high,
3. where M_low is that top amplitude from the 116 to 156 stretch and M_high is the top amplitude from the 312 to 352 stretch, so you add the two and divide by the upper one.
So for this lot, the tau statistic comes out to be 2.02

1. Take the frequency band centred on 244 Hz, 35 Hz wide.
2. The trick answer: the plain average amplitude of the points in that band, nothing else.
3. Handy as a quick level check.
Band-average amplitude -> 28.3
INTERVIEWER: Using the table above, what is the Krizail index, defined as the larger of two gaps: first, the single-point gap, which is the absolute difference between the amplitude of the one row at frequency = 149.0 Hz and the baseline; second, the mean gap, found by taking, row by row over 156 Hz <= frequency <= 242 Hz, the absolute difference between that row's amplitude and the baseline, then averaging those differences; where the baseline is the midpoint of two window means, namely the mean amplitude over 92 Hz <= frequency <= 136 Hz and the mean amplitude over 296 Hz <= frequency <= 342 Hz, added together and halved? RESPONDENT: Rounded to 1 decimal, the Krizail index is 5.2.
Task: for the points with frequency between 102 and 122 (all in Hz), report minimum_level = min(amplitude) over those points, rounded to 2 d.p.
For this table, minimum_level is 27.87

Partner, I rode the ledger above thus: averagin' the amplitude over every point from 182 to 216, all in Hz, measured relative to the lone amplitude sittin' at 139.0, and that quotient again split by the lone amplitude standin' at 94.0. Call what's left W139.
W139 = 0.042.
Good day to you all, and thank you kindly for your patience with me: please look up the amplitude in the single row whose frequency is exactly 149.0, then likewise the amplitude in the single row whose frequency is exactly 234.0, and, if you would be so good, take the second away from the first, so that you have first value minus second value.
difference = -9.0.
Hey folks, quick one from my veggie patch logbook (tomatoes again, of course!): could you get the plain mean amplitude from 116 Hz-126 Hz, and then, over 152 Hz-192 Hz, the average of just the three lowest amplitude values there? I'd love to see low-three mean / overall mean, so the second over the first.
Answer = 0.78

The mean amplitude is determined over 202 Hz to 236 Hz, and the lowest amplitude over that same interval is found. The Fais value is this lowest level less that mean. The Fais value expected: -0.6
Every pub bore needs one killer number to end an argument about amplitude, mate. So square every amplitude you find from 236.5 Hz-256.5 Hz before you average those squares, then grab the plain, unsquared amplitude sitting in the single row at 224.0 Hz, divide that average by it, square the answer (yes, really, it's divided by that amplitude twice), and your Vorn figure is 839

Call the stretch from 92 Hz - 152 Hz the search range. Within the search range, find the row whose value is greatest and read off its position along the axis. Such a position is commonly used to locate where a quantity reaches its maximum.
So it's 94.0 Hz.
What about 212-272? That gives 269.0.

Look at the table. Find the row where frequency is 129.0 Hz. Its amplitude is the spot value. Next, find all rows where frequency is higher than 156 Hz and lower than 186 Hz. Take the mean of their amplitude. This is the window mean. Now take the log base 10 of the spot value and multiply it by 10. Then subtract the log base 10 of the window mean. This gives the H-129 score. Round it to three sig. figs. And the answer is 13.0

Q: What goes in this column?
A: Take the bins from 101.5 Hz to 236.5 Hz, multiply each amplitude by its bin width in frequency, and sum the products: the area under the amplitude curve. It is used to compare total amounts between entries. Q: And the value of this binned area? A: 3577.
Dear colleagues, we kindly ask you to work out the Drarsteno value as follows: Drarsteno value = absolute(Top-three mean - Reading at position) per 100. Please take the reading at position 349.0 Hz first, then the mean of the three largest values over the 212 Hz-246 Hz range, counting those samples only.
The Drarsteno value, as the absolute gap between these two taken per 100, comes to 0.008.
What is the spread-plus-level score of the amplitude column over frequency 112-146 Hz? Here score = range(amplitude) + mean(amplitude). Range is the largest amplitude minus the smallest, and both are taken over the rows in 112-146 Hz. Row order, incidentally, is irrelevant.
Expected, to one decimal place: 34.1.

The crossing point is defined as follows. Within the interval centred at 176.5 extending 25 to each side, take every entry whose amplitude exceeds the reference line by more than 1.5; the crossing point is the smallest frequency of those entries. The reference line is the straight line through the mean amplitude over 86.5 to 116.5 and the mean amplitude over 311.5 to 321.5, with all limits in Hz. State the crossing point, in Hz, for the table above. 169.0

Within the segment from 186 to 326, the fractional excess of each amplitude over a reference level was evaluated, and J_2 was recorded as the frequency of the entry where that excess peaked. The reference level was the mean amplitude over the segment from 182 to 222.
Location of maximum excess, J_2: 189.0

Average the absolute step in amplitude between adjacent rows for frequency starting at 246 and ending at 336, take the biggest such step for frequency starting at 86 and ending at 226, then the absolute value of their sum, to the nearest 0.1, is 5.1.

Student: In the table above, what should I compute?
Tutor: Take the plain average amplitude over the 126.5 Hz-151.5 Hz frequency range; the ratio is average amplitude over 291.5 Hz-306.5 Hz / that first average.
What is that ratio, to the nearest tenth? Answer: 1.0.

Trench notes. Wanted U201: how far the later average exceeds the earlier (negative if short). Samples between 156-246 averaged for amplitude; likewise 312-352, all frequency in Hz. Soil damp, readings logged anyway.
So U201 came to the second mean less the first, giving -4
